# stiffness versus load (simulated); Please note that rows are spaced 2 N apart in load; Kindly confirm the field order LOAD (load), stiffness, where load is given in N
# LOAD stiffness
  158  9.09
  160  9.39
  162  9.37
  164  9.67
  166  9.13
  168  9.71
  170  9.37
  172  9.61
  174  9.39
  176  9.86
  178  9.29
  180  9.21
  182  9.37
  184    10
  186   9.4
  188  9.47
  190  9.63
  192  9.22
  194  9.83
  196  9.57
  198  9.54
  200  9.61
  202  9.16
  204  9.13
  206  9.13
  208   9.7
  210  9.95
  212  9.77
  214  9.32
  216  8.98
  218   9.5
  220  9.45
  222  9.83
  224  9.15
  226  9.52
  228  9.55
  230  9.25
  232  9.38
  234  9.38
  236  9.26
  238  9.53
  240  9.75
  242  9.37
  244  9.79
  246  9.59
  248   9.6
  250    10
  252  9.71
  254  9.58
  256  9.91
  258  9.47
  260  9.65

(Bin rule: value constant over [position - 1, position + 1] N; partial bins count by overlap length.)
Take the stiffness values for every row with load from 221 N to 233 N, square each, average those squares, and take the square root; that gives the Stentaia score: 9.449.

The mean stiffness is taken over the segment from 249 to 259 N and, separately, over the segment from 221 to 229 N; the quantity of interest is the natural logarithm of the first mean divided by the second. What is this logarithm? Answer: 0.023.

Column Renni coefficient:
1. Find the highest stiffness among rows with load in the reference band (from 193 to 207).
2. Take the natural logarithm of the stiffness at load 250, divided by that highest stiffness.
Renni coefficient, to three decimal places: 0.017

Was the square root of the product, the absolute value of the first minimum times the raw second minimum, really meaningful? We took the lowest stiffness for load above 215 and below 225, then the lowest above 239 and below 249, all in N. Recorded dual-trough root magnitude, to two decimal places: 9.17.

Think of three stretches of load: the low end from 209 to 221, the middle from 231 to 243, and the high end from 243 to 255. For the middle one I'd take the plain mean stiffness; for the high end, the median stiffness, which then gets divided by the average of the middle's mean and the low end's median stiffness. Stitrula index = 1.02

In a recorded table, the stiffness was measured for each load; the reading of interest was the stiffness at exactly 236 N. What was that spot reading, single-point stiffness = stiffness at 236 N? 9.26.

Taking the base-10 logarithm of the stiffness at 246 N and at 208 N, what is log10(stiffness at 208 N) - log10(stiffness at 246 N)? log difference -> 0.005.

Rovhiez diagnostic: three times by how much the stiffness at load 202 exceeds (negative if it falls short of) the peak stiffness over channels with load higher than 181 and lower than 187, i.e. -2.5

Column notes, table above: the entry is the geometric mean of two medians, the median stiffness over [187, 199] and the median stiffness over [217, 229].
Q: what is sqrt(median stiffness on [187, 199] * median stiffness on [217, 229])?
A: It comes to 9.53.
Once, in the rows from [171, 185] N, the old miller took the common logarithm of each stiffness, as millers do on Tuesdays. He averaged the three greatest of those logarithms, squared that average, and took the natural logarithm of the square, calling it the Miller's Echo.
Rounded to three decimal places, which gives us -0.016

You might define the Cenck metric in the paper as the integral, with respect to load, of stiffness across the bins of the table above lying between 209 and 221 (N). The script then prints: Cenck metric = 114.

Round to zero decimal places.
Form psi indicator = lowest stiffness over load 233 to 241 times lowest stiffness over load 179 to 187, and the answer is 85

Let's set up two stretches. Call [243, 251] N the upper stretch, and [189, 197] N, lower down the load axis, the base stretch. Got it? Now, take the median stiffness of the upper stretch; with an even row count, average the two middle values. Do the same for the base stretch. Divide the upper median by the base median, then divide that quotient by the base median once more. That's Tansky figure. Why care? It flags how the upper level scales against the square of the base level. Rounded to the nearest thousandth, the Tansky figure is 0.105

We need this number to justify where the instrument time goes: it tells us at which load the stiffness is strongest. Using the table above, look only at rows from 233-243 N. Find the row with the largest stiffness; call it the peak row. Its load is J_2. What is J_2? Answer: 240 N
